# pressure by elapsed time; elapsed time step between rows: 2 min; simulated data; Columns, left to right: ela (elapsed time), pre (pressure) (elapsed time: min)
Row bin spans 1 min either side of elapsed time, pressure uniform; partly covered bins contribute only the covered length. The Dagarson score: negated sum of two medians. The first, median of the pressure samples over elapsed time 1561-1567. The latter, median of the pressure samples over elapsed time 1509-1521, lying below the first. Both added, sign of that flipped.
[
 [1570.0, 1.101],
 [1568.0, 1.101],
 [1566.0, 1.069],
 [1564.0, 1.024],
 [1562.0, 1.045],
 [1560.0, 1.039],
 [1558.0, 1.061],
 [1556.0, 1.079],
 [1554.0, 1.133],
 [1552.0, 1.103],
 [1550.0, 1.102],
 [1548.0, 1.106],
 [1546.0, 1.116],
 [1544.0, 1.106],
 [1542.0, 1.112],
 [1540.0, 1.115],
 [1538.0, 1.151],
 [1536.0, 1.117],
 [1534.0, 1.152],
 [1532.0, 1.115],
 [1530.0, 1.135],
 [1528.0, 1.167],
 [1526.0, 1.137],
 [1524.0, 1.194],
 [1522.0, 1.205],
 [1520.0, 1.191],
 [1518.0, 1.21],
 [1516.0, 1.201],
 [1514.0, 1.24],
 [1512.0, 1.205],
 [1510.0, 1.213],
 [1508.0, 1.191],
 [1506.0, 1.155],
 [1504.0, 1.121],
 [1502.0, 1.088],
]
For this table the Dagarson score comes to -2.25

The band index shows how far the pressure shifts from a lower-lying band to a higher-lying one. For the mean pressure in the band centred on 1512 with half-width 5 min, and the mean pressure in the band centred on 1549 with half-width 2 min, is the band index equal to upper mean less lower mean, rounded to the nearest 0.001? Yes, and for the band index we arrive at -0.106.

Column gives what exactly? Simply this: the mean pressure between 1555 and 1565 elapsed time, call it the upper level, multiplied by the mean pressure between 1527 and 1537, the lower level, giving 1.19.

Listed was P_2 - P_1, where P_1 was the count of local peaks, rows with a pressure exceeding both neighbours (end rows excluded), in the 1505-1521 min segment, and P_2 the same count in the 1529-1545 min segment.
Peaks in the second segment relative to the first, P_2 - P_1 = -1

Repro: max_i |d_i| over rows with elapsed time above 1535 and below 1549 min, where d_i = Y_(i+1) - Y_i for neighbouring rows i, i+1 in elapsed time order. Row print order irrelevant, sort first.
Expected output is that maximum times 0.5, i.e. 0.018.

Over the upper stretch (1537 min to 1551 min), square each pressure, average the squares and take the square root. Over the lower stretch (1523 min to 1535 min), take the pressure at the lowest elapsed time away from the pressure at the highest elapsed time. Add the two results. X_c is 1.07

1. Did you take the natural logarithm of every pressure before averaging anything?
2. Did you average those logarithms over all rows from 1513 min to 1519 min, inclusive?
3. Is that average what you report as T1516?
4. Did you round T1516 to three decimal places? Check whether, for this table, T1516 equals 0.196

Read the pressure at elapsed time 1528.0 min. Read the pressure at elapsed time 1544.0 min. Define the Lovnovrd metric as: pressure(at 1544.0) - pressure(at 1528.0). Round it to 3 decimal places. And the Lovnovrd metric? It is -0.061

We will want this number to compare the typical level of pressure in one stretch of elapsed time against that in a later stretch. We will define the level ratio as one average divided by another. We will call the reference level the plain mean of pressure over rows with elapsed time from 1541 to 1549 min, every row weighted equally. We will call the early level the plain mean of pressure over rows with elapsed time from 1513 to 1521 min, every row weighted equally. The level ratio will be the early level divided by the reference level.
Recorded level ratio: 1.09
